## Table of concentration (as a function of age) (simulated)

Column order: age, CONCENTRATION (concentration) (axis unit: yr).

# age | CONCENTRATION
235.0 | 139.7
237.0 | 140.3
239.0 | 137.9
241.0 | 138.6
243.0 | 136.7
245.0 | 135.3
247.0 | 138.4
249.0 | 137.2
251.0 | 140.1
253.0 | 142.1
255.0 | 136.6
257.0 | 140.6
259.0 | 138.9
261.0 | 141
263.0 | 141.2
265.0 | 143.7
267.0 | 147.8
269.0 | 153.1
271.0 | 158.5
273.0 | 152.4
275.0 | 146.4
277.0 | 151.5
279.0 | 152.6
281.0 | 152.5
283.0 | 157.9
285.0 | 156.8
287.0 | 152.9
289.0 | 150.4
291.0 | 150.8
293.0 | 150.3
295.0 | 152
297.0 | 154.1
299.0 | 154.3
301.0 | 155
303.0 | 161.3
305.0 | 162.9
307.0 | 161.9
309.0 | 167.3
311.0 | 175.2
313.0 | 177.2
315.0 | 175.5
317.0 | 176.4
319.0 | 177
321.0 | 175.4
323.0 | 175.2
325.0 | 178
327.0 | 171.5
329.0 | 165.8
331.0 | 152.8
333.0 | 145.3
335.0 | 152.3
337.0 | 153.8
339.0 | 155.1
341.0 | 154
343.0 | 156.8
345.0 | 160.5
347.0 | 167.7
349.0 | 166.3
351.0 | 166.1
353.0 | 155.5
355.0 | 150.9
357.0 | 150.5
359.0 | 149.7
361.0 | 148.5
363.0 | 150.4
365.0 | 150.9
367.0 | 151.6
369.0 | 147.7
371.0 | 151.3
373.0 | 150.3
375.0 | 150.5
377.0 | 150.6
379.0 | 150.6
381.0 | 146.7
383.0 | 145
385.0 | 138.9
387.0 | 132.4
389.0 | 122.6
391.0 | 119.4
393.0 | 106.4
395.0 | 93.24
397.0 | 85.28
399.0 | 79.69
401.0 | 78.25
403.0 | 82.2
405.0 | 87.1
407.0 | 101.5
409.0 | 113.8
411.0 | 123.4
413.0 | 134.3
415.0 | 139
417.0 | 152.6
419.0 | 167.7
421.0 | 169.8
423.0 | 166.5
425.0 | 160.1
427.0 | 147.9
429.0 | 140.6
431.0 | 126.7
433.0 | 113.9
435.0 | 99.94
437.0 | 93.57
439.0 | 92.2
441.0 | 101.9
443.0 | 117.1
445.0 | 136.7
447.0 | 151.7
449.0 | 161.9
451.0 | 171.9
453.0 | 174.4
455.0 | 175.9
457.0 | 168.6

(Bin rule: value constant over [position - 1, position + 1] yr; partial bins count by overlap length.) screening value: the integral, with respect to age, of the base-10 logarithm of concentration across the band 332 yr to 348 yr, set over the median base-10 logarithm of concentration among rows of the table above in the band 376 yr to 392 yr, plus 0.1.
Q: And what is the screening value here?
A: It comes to 16.40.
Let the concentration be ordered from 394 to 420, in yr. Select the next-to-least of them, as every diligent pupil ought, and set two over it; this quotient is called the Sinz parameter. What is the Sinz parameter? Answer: 0.0251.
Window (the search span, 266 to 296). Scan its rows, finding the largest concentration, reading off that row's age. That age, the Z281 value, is 271.0 yr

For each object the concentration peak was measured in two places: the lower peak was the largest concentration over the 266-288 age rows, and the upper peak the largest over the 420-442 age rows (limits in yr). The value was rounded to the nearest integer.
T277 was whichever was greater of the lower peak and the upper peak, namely 170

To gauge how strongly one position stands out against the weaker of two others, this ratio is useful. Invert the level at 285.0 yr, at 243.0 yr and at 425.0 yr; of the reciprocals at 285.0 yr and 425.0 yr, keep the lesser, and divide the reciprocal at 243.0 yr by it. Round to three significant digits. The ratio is 1.17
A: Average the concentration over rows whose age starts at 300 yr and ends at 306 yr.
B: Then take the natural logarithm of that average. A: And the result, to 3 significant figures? 5.07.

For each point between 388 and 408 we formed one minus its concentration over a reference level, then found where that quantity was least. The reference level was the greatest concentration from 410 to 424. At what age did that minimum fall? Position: 389.0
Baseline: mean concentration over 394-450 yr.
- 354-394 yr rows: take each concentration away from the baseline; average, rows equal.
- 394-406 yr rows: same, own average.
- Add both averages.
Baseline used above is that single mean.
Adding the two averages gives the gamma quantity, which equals 17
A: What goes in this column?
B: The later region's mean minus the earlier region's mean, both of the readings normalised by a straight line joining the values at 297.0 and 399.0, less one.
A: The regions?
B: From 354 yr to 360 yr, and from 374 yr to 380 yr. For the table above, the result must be 0.21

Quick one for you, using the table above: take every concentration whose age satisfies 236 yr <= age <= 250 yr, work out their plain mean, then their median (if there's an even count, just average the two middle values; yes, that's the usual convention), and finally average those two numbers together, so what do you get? 138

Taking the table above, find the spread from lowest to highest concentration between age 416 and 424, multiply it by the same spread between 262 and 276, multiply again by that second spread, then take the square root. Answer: 72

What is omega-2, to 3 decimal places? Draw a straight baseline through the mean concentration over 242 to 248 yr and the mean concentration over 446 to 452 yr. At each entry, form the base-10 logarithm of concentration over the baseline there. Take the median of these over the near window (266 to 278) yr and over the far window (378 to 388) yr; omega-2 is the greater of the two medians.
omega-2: 0.034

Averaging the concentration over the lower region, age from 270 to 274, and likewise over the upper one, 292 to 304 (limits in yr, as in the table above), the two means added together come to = 310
